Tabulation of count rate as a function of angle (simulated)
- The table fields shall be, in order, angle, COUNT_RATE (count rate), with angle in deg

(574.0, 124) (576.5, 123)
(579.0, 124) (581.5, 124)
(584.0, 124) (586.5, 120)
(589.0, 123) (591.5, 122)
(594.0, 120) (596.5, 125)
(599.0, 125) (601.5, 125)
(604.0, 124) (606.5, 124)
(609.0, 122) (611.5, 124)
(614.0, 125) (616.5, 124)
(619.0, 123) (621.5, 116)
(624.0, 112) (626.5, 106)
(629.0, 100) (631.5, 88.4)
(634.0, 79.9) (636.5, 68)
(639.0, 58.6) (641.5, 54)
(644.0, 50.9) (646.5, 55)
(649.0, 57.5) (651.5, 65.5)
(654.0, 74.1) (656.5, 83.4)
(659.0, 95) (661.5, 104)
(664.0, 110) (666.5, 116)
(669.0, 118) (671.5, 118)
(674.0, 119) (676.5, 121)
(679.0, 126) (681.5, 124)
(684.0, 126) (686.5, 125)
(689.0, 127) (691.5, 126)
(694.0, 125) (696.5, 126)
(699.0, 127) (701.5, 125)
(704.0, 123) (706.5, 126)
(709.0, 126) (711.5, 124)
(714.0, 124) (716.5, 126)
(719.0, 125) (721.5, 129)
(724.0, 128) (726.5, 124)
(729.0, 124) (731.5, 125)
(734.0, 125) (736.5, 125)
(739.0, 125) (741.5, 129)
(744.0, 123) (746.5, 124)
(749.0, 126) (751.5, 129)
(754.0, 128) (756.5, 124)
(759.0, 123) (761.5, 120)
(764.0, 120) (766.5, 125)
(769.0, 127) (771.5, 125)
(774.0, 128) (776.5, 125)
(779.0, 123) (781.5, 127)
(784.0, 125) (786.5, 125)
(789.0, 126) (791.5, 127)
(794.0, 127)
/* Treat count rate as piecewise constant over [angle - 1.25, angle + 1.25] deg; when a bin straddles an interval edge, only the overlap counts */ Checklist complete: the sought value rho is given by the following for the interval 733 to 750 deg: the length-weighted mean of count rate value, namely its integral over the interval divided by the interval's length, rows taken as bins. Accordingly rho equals 125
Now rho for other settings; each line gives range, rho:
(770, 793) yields 126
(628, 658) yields 70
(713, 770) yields 125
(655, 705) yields 118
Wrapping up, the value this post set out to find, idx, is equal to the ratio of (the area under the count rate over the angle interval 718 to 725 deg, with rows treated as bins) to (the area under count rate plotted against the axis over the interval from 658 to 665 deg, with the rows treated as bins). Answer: 1.24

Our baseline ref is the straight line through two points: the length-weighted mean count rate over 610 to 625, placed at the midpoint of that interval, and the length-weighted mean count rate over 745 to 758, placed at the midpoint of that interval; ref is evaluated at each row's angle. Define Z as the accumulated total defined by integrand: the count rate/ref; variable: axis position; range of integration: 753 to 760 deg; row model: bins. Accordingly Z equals 6.93 deg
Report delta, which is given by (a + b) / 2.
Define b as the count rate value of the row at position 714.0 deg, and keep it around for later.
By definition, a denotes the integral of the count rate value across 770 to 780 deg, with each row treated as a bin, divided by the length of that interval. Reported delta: 124.7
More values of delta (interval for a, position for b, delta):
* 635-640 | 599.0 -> 94.7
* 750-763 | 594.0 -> 122.4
